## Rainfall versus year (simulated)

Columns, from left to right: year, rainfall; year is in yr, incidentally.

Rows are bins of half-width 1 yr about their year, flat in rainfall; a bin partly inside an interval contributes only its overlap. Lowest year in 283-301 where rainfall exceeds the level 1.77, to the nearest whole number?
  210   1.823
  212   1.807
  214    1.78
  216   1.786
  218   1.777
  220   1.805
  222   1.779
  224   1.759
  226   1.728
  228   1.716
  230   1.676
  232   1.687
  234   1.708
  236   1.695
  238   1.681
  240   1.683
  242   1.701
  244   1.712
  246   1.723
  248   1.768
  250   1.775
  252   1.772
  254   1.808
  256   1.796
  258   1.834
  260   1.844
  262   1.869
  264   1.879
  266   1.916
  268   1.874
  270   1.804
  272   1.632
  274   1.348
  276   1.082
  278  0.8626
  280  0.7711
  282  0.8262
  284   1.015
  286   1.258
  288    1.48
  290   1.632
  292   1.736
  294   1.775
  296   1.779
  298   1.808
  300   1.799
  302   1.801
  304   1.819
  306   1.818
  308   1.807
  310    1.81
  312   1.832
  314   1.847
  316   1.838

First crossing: 294 yr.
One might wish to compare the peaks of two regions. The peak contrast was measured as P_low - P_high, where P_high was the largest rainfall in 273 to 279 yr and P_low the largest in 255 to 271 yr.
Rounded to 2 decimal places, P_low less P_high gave 0.57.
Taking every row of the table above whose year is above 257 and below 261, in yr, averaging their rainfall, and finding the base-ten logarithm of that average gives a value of 0.26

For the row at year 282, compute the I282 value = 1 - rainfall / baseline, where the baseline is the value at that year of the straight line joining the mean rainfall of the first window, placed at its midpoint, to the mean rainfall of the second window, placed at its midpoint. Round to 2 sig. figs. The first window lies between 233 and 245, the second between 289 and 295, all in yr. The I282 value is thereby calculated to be 0.52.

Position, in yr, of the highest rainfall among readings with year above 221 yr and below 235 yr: 222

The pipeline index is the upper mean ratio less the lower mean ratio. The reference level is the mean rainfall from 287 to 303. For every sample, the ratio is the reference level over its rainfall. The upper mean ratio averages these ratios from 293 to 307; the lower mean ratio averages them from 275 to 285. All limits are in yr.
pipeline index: -1.0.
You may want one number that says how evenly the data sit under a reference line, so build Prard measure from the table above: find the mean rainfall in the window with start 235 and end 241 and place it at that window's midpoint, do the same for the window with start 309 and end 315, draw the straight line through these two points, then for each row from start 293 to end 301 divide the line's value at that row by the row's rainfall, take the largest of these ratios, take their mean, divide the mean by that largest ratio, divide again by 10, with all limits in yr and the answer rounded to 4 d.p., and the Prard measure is 0.0995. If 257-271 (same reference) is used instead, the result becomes 0.0964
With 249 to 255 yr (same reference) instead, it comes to 0.0993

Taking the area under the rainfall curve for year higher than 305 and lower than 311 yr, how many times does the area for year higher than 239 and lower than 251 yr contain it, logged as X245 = 1.9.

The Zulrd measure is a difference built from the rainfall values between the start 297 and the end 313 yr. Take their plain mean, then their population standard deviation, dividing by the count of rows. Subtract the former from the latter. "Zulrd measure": -1.80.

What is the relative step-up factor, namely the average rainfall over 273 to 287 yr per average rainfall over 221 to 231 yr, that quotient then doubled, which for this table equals 1.2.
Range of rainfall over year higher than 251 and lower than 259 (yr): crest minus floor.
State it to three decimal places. 0.062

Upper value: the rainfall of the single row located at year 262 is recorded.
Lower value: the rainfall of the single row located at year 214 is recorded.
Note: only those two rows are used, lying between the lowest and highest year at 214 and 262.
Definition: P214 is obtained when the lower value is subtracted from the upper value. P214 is 0.09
